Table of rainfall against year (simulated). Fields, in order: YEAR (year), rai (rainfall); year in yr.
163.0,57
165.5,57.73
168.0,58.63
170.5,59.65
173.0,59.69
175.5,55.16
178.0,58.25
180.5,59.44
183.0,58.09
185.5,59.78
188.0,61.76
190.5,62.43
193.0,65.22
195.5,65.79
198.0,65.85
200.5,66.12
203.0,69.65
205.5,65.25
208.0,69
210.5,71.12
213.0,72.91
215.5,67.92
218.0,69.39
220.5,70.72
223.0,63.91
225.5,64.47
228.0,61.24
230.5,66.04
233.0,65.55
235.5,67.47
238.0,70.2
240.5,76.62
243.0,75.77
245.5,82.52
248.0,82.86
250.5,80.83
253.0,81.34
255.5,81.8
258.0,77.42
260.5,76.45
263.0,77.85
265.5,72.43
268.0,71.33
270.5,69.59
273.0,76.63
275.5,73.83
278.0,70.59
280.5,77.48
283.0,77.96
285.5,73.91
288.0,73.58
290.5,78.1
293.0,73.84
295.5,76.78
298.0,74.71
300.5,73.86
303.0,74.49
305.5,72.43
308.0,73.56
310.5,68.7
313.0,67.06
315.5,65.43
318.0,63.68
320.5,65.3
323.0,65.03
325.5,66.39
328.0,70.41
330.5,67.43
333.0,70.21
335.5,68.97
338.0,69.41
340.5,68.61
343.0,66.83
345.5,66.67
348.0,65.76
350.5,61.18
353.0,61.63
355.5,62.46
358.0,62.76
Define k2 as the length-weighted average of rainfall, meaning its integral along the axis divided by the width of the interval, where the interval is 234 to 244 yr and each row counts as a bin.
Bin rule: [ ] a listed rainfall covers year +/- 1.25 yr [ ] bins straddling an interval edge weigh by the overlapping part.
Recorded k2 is 72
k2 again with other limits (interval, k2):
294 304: 75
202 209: 68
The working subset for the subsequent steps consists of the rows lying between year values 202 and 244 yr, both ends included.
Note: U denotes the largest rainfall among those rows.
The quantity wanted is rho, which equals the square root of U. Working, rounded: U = 76.62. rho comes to 8.75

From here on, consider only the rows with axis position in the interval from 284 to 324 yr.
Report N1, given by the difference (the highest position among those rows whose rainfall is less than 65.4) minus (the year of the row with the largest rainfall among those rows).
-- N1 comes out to 32.5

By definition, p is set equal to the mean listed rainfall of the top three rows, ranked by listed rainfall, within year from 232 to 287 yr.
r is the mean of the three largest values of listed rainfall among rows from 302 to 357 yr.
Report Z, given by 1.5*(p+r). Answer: 234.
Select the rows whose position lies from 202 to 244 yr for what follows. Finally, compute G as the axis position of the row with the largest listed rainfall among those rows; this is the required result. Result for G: 240.5 yr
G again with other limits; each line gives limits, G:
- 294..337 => 295.5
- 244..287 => 248.0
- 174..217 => 213.0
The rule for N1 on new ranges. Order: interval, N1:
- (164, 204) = -10.0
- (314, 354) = 25.0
